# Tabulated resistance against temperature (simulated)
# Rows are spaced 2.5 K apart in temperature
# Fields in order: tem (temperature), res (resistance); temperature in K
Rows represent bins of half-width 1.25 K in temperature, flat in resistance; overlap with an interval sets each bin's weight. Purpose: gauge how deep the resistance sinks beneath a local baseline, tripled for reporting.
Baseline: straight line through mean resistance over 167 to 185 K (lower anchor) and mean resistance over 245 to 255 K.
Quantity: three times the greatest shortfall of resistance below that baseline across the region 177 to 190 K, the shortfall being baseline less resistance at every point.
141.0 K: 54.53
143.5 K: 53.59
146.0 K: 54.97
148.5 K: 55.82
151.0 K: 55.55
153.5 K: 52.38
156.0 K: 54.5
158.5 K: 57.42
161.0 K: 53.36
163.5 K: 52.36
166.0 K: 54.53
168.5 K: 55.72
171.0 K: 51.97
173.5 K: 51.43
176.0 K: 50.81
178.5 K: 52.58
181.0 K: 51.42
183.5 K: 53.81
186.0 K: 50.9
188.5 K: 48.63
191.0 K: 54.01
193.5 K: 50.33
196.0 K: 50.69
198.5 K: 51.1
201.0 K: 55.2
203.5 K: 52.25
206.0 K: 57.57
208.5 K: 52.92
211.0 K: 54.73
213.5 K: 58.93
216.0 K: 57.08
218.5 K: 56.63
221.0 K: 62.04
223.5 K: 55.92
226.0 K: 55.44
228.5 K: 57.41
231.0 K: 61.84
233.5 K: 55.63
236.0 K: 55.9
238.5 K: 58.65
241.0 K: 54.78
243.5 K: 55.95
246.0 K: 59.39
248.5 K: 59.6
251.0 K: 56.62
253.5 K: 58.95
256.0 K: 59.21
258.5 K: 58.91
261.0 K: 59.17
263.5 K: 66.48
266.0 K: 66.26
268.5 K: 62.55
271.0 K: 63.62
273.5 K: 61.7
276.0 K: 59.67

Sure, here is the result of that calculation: 14.8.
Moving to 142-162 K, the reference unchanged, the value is -5.1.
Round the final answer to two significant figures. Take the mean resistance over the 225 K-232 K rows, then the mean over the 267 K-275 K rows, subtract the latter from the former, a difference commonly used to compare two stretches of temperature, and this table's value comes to -4.4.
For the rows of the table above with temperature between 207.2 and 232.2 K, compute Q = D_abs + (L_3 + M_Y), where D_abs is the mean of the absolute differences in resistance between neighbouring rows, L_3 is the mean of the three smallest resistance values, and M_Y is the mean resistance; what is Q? 115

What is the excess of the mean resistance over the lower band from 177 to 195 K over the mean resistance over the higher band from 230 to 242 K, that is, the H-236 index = -6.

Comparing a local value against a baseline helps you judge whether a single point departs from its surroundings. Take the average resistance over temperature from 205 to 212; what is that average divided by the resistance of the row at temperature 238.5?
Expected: 0.94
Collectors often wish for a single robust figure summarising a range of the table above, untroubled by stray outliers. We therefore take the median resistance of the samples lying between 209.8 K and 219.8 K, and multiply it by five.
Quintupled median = 284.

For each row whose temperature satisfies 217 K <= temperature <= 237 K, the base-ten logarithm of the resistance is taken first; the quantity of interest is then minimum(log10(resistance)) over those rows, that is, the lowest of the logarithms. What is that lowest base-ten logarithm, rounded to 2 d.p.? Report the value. 1.74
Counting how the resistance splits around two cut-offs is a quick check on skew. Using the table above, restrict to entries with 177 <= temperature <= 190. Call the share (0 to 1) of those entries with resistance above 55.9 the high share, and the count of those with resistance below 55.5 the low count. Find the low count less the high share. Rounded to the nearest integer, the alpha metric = 5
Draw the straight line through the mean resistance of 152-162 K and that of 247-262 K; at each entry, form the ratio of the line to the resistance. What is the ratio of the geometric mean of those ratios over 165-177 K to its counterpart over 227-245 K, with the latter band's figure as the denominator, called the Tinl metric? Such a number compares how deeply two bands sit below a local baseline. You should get 1.03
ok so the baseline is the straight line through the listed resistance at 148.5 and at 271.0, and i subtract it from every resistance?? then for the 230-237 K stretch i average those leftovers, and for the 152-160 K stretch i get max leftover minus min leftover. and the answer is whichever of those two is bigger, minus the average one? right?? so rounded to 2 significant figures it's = 8.2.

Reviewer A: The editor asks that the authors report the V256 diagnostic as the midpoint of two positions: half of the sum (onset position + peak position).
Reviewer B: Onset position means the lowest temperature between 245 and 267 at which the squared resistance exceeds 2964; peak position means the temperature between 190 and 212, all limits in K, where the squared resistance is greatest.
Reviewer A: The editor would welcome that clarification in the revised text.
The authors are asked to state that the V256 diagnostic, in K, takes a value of 226.0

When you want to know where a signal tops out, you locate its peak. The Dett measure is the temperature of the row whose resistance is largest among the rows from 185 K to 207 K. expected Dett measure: 206.0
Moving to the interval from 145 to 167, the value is 158.5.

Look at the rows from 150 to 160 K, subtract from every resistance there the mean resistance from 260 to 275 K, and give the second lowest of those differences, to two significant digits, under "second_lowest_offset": -8.8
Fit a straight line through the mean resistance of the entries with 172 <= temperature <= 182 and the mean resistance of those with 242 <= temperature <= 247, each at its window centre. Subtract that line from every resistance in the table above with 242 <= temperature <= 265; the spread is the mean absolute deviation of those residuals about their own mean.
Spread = 1.69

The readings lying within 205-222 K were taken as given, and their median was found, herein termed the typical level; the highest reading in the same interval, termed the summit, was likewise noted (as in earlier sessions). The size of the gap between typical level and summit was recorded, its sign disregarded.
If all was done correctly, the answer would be 5.0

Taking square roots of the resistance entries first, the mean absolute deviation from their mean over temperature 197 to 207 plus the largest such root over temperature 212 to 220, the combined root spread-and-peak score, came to 7.84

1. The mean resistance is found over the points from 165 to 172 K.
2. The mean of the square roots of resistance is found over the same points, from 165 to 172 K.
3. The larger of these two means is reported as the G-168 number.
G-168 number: 54.1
